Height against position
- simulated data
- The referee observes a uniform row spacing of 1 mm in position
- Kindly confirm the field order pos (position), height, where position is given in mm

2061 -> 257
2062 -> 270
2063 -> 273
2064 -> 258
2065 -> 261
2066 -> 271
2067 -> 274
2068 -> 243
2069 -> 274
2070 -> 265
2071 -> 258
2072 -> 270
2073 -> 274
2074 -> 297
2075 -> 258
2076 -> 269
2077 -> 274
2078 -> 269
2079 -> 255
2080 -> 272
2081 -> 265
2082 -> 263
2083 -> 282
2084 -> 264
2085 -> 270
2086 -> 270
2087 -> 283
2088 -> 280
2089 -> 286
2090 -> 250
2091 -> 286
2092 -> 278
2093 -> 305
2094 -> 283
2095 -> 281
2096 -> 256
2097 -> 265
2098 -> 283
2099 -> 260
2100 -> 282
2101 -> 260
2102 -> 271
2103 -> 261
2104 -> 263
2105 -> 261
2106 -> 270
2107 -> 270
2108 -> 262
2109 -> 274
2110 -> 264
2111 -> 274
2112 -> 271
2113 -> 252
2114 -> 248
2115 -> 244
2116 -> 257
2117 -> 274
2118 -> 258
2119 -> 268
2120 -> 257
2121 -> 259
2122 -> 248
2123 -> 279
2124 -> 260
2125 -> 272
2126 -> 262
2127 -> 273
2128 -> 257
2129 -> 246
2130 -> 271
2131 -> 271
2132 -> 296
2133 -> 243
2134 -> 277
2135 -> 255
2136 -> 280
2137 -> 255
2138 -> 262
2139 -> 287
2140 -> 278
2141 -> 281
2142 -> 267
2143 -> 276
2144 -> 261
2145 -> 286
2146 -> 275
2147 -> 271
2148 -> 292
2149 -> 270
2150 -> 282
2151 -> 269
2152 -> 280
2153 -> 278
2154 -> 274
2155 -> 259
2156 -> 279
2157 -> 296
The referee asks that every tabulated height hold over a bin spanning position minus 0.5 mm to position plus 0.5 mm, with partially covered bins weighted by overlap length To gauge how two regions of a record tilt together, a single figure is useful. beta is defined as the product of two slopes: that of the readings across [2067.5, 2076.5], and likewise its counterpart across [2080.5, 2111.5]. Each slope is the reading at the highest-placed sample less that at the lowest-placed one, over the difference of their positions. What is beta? 1.0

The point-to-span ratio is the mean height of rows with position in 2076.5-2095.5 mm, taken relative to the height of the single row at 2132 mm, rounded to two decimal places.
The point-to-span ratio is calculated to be 0.93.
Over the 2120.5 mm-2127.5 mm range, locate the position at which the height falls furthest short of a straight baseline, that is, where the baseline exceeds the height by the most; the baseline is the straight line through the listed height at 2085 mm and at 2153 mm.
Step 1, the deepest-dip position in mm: 2122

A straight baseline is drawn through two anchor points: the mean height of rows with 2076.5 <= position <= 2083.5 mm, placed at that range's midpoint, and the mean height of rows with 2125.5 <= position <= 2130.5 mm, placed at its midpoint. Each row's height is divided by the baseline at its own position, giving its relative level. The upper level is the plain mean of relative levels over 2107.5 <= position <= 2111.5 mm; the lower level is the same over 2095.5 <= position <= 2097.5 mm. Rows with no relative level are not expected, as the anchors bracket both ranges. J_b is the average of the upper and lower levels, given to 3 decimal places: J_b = 0.997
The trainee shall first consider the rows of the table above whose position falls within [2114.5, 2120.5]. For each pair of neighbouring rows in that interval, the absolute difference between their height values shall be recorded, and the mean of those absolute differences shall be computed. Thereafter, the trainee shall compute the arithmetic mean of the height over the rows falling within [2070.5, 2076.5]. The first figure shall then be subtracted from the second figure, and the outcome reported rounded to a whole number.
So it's 258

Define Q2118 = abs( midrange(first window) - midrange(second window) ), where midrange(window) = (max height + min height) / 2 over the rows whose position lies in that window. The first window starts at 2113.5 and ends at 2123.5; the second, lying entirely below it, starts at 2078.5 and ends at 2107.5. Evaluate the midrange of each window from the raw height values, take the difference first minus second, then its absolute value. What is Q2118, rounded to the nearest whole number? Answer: 16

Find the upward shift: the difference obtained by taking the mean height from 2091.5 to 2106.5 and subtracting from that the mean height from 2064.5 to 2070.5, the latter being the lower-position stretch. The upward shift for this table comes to 7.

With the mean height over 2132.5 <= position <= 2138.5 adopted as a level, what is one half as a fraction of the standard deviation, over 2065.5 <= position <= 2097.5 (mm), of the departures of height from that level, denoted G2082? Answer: 0.039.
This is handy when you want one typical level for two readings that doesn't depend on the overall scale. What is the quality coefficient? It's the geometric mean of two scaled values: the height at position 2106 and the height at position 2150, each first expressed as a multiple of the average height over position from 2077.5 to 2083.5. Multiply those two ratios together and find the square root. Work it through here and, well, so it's 1.03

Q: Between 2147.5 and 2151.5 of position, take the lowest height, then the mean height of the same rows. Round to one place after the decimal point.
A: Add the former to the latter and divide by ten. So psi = 54.7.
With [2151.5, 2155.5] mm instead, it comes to 53.2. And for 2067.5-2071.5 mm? 50.3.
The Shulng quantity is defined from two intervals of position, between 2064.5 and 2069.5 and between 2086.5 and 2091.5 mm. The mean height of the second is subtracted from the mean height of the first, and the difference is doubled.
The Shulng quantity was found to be -24.8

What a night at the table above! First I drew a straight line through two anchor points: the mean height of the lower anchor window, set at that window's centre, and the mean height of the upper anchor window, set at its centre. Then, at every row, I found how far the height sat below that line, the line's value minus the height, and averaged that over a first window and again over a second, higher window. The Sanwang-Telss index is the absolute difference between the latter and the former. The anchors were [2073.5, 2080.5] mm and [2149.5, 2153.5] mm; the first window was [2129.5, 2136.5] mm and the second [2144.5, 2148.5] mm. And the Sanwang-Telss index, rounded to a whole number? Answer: 9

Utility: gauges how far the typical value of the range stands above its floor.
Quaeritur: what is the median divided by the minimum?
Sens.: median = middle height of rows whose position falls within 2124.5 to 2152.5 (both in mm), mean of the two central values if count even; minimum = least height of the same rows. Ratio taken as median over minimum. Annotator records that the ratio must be 1.12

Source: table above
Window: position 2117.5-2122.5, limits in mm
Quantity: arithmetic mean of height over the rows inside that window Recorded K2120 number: 258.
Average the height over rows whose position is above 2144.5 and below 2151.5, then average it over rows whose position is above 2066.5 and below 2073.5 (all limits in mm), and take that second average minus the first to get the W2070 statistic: -12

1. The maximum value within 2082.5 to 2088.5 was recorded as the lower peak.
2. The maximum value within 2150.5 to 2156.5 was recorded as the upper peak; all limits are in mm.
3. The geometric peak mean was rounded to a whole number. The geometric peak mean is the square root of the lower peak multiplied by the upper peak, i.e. 281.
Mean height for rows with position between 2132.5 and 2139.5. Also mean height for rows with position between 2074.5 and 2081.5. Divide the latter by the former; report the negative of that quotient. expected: -1.00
